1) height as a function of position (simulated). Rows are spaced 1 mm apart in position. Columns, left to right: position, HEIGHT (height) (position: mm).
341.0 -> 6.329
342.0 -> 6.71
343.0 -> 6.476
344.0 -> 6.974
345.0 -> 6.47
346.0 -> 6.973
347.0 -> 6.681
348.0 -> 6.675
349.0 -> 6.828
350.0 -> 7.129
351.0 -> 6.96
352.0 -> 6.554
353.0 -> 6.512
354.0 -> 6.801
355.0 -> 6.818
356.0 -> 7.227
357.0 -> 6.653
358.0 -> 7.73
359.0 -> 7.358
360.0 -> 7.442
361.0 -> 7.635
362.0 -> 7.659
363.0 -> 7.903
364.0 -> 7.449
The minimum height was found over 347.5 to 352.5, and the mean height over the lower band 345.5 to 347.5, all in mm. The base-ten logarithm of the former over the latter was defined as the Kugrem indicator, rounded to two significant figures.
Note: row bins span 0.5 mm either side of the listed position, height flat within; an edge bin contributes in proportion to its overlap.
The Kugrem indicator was -0.018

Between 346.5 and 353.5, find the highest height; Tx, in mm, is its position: 350.0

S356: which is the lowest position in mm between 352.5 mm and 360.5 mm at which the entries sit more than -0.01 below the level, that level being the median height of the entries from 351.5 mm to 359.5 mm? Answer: 353.0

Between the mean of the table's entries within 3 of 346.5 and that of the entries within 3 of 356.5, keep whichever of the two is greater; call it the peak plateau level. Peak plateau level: 7.10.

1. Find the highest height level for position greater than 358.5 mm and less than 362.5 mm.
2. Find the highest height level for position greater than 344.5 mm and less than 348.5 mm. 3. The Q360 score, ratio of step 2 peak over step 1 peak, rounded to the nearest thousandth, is 0.910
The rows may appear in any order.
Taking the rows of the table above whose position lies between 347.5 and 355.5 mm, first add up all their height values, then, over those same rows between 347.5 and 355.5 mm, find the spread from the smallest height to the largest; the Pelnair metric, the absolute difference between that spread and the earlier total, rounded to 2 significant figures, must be 54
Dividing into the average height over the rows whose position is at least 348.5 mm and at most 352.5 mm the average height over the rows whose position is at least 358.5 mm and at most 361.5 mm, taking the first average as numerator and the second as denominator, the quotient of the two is 0.918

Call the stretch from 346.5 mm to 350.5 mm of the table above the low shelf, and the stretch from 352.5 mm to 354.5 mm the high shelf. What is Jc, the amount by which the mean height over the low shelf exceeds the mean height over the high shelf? 0.17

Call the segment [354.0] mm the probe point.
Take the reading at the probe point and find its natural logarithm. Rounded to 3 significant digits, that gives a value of 1.92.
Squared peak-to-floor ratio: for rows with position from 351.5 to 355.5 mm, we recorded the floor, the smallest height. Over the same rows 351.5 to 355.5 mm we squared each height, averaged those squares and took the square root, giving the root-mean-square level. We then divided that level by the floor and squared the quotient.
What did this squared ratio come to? 1.05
